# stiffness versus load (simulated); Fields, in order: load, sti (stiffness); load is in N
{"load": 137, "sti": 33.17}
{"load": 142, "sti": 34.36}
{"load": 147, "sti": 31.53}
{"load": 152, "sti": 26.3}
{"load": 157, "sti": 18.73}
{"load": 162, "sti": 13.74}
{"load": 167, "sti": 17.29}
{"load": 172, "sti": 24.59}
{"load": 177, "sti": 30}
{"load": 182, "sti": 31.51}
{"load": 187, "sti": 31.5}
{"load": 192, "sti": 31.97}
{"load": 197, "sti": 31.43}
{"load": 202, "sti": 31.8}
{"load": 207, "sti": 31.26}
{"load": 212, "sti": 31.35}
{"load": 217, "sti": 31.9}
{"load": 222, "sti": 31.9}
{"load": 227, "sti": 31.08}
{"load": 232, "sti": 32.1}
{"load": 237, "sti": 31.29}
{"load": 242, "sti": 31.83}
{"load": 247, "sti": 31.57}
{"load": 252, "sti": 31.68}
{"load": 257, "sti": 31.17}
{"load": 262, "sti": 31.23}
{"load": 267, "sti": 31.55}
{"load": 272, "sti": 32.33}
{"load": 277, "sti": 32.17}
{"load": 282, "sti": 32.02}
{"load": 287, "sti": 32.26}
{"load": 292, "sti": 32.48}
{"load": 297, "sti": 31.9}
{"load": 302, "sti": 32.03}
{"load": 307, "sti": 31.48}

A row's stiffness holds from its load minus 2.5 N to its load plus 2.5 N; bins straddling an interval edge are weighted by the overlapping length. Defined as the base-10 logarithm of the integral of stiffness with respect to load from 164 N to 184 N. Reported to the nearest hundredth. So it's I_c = 2.71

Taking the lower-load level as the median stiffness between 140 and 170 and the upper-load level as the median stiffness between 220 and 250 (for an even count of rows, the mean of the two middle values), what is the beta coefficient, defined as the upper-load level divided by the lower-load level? 1.41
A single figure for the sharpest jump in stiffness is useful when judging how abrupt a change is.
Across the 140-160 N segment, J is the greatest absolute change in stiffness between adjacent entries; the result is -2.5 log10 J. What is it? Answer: -2.2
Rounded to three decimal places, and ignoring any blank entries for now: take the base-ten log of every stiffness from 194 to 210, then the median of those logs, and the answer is 1.497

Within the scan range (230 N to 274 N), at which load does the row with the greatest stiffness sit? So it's 272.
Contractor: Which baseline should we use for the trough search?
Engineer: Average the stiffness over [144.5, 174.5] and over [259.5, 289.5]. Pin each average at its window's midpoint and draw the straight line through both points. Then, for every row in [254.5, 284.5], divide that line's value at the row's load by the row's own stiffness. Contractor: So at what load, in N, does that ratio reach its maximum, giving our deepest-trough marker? 282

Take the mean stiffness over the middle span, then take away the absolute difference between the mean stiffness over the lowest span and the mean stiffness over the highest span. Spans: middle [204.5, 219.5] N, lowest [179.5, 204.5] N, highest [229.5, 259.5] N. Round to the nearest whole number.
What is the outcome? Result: 31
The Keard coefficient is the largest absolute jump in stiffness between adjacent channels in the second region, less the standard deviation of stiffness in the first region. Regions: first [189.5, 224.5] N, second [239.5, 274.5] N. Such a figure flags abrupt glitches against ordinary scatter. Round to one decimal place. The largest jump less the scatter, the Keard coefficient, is 0.5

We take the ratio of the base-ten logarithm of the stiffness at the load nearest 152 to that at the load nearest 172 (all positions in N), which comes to 1.02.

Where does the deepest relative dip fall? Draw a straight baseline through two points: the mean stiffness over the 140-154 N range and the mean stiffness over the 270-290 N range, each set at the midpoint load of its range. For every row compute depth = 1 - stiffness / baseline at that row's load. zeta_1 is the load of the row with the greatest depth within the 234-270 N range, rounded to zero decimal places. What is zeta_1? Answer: 257 N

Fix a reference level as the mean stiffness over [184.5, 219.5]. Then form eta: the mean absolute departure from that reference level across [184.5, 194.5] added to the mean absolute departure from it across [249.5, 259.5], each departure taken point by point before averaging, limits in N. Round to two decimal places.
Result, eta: 0.49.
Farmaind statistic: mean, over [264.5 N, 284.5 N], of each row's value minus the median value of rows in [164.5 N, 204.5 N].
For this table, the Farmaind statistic 0.55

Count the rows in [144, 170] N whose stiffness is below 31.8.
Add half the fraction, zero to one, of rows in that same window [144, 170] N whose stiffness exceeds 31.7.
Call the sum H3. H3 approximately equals 5.0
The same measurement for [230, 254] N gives 3.2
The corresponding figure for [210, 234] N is 2.3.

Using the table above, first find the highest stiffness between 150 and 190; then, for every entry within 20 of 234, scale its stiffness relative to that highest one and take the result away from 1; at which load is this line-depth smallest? 232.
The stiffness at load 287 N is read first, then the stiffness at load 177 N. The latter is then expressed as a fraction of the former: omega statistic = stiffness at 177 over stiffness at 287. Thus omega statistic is 0.93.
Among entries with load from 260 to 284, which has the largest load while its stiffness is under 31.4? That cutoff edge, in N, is 262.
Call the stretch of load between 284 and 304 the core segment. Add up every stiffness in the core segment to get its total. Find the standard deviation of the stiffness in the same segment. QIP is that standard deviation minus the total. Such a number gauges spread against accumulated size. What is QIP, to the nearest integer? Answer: -128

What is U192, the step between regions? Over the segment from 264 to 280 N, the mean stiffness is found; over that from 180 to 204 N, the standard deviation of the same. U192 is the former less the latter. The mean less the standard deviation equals 31.8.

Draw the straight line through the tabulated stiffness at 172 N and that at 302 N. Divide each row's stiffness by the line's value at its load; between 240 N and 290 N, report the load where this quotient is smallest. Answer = 287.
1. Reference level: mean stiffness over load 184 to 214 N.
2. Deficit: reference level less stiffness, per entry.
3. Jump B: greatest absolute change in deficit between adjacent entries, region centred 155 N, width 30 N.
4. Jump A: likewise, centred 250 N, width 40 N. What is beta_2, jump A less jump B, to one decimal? -6.8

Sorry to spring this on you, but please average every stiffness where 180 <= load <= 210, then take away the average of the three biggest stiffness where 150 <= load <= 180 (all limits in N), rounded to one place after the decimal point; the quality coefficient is 4.6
